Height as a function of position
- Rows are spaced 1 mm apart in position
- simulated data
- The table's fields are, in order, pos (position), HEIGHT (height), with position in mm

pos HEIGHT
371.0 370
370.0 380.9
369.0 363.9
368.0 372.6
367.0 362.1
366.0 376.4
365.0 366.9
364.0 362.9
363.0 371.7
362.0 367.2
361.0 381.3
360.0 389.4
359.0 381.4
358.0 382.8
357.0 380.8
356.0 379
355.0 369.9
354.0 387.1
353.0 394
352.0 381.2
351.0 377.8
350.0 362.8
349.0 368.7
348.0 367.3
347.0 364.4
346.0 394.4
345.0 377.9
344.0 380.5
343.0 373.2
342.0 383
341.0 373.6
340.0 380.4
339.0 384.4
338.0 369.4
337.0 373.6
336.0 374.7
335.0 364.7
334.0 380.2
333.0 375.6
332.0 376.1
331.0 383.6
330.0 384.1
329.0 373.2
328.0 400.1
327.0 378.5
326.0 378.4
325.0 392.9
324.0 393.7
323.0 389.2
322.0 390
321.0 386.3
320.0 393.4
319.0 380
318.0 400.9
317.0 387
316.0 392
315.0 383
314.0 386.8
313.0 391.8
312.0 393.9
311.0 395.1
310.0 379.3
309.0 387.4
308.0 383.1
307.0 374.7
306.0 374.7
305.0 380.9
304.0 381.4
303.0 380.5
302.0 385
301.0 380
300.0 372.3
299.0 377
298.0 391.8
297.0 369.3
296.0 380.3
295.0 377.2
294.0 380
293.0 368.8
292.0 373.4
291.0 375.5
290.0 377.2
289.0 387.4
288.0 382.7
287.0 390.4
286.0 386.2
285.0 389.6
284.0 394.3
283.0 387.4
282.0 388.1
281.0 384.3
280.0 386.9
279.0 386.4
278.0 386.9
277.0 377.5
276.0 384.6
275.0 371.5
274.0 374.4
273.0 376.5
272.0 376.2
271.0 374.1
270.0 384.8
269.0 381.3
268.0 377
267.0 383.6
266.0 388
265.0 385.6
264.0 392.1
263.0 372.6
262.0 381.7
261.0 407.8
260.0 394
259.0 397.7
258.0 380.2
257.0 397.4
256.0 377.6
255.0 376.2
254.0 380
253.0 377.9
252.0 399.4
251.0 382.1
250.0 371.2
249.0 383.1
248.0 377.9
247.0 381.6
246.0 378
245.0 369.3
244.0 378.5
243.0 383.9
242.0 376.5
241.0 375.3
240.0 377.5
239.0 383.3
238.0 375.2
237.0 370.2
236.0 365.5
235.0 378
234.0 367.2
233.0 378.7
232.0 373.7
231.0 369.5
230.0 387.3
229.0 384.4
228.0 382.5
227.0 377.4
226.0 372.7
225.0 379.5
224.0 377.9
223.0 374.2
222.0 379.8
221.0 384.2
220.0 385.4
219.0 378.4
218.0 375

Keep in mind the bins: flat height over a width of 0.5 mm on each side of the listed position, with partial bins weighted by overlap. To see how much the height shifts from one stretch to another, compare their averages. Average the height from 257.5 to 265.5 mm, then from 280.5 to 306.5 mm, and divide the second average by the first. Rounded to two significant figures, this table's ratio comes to 0.98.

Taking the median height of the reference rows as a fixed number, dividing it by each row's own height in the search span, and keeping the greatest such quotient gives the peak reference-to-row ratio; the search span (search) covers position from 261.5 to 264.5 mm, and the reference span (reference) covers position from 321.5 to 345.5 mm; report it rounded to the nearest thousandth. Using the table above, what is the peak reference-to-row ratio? 1.018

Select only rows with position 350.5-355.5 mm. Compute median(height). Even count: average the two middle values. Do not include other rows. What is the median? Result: 381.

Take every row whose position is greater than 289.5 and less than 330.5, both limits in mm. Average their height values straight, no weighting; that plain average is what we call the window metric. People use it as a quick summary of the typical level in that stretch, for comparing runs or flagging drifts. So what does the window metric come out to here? 383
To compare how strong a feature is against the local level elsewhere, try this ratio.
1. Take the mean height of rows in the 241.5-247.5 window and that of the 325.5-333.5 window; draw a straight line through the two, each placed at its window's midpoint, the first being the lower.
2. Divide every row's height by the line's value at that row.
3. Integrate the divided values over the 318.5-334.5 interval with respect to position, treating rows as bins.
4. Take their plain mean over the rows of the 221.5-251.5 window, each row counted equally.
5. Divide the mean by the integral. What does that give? 0.06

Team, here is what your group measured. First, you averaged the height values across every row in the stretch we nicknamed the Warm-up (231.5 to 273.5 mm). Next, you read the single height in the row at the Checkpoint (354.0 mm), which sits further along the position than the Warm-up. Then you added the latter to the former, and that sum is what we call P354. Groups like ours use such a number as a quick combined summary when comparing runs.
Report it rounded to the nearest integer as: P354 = 768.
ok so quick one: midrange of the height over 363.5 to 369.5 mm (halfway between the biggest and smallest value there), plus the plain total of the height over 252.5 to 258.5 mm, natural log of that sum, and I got 7.886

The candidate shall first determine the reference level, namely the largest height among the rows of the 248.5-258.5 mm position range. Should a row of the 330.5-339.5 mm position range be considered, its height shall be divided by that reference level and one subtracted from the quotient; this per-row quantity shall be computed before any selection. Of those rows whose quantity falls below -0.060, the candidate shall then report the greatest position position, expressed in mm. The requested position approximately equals 338.0 mm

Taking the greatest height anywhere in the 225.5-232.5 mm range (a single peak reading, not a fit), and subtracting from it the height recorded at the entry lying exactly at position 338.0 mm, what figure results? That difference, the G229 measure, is 18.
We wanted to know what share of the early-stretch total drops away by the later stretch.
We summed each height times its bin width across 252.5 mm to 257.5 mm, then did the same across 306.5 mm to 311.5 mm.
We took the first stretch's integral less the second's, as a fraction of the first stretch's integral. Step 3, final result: -0.005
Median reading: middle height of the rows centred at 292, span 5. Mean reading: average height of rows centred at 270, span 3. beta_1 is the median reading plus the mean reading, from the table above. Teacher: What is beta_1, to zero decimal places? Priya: 756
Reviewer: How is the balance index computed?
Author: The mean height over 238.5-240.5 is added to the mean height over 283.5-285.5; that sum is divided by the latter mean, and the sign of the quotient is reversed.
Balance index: -1.97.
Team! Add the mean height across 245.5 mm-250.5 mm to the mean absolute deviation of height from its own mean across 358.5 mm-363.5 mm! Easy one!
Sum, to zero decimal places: 385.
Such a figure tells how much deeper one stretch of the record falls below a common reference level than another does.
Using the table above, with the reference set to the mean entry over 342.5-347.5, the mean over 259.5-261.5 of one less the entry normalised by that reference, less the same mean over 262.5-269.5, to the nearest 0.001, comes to -0.048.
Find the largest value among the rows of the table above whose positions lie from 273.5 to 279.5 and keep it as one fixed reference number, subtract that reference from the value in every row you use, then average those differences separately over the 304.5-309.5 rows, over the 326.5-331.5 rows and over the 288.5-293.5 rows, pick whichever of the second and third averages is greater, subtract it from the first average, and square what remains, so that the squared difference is 14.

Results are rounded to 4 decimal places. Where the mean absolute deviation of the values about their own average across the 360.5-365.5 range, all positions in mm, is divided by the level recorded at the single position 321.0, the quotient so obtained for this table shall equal 0.0135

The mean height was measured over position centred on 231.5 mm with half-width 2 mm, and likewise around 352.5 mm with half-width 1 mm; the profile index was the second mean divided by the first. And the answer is 1.03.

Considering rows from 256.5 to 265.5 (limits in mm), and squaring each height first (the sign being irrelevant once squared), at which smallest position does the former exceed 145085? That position 257.0 mm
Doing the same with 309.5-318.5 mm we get 311.0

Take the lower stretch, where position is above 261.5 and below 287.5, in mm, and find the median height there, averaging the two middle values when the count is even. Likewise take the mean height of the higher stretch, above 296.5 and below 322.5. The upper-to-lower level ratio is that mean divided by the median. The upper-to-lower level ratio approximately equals 1.00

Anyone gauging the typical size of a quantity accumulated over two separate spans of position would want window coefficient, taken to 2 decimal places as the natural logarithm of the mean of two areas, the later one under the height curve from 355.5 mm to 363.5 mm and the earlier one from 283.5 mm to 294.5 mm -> 8.19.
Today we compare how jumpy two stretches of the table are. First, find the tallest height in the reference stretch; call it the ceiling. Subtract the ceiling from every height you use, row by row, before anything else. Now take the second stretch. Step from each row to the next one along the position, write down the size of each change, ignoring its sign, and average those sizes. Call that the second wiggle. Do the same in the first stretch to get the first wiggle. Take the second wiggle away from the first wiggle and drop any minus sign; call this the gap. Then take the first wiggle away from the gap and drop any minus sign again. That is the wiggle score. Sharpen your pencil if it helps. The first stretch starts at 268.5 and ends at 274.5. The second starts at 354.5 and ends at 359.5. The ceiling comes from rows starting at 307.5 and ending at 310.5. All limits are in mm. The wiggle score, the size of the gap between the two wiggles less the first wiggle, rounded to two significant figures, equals 3.6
